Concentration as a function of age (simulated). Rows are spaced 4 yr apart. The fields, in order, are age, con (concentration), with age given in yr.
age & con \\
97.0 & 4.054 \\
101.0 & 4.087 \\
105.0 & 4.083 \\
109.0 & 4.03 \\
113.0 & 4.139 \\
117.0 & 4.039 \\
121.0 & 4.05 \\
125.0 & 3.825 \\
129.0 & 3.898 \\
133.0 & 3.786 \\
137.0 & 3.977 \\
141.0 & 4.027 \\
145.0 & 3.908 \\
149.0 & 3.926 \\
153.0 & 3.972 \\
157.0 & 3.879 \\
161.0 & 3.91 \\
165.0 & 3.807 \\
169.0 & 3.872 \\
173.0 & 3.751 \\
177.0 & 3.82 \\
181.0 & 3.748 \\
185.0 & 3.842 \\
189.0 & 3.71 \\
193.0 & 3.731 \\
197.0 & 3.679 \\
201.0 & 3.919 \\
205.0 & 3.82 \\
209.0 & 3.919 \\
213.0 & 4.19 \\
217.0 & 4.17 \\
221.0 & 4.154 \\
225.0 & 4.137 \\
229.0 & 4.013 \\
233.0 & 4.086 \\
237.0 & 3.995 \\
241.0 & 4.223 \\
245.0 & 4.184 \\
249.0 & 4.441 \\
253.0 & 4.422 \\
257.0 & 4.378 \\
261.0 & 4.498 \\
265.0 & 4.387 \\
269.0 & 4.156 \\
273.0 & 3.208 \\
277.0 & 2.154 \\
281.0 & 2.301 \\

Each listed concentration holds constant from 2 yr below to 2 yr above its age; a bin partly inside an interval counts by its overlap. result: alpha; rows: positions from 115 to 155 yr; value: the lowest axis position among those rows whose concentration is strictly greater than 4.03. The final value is 117.0 yr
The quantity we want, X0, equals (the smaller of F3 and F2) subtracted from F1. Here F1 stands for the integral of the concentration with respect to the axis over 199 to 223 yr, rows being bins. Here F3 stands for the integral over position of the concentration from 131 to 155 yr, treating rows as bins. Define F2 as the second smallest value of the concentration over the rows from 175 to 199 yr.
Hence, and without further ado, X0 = 93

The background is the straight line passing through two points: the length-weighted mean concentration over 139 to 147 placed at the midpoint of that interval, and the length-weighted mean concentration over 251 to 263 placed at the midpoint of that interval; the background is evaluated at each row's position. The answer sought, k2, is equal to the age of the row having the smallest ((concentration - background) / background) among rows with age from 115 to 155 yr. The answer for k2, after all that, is 133.0 yr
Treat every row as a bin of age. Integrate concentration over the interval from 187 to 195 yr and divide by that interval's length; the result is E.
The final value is 3.72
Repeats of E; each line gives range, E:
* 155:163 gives 3.89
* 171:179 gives 3.79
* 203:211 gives 3.87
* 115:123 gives 4.04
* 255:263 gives 4.44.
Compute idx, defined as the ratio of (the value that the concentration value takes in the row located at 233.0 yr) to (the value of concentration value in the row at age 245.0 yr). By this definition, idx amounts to 0.98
